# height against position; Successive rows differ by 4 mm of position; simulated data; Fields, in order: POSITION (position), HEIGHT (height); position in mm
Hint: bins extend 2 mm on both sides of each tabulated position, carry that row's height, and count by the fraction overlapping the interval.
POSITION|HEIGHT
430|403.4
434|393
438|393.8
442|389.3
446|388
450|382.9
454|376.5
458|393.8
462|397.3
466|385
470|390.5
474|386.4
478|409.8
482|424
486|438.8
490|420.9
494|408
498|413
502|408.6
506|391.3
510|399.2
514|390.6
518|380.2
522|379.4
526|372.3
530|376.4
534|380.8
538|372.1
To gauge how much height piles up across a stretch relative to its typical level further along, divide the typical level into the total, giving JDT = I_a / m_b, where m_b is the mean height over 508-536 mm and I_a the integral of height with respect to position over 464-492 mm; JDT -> 29.8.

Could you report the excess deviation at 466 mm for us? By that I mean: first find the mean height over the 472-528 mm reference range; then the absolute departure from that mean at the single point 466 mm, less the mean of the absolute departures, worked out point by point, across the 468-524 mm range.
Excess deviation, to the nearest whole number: 2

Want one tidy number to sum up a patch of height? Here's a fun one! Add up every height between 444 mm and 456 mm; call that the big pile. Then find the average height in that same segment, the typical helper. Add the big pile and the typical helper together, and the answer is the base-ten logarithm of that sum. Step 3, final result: 3.18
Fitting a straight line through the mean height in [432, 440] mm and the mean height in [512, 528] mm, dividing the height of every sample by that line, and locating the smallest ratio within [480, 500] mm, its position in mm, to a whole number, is 494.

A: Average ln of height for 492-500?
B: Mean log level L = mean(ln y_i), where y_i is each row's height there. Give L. 6.02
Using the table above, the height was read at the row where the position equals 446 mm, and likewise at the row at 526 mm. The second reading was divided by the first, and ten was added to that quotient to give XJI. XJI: 11.0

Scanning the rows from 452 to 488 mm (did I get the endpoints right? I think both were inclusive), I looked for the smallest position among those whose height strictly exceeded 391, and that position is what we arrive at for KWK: 458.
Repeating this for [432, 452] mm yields 434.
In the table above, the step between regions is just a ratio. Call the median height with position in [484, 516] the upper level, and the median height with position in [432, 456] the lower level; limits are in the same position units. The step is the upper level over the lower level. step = 1.05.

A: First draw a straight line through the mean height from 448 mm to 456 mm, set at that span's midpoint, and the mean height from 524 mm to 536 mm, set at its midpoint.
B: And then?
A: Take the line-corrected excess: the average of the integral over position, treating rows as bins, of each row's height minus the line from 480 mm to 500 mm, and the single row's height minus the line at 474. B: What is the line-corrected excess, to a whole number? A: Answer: 432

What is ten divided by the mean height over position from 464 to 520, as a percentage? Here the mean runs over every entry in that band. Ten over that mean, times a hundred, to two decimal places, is 2.48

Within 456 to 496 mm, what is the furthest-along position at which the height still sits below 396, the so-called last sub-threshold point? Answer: 474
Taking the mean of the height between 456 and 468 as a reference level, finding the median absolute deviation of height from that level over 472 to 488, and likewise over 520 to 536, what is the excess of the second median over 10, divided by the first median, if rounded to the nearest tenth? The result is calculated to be 0.2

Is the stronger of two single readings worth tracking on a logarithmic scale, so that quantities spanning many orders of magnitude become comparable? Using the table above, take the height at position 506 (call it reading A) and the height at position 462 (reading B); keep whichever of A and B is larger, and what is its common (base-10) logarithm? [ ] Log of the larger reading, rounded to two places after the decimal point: 2.60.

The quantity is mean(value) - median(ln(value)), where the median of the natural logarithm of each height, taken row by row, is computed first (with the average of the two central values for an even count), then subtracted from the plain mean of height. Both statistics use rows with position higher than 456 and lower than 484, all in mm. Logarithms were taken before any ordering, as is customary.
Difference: 392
